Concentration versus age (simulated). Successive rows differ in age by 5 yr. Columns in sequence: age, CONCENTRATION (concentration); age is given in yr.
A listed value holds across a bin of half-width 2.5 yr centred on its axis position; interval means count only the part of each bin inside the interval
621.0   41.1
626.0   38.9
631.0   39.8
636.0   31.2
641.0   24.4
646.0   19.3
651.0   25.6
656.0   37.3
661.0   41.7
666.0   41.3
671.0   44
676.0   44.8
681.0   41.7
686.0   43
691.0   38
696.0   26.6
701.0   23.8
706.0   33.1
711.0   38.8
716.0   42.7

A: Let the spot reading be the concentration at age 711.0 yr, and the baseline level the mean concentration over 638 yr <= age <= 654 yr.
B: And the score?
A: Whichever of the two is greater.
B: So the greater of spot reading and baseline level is 38.8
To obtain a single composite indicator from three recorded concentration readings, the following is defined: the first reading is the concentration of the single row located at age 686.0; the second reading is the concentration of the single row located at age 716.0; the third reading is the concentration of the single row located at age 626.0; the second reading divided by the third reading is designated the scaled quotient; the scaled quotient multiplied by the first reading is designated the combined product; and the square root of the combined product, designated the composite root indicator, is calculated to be 6.9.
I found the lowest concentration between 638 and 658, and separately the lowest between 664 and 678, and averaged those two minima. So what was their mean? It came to 30.3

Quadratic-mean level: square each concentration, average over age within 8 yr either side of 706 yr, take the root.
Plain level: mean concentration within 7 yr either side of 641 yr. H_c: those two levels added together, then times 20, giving 1149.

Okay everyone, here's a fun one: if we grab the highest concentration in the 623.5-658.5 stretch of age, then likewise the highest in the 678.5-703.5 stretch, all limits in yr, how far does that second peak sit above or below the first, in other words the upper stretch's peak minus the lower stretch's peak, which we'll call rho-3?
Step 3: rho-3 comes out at 3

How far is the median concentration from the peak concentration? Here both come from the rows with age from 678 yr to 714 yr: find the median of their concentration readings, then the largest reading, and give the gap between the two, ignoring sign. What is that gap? 5.0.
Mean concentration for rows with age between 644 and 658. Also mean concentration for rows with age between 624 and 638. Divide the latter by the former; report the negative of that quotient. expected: -1.34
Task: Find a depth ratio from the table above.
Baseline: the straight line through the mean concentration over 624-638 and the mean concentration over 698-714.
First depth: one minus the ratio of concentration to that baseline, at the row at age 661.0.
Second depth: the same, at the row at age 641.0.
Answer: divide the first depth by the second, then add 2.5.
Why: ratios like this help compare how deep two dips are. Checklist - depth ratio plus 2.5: 1.9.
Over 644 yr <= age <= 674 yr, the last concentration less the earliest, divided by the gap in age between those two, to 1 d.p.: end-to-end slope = 1.0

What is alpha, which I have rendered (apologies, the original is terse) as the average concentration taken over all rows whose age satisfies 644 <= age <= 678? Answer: 36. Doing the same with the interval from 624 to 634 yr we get 39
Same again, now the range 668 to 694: 42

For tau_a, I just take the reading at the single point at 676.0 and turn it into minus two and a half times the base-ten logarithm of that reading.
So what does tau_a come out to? -4.13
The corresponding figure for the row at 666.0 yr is -4.04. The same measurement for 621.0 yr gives -4.03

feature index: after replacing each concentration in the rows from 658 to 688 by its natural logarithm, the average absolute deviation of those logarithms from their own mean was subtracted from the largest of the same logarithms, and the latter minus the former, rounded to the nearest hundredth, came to 3.77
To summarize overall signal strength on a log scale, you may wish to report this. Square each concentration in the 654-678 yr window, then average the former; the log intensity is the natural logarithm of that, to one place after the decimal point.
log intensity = 7.5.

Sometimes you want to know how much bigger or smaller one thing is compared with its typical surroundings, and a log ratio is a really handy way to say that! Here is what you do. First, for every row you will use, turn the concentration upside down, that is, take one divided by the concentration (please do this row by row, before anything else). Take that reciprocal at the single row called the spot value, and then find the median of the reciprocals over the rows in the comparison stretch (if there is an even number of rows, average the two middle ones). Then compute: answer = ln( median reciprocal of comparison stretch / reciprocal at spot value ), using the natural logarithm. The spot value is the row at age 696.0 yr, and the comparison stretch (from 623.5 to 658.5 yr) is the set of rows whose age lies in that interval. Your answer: -0.16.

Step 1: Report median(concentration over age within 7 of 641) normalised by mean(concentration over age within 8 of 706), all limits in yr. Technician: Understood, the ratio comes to 0.76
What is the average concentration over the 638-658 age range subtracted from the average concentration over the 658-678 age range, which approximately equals 16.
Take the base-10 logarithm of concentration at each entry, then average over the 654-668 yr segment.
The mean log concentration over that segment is 1.60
